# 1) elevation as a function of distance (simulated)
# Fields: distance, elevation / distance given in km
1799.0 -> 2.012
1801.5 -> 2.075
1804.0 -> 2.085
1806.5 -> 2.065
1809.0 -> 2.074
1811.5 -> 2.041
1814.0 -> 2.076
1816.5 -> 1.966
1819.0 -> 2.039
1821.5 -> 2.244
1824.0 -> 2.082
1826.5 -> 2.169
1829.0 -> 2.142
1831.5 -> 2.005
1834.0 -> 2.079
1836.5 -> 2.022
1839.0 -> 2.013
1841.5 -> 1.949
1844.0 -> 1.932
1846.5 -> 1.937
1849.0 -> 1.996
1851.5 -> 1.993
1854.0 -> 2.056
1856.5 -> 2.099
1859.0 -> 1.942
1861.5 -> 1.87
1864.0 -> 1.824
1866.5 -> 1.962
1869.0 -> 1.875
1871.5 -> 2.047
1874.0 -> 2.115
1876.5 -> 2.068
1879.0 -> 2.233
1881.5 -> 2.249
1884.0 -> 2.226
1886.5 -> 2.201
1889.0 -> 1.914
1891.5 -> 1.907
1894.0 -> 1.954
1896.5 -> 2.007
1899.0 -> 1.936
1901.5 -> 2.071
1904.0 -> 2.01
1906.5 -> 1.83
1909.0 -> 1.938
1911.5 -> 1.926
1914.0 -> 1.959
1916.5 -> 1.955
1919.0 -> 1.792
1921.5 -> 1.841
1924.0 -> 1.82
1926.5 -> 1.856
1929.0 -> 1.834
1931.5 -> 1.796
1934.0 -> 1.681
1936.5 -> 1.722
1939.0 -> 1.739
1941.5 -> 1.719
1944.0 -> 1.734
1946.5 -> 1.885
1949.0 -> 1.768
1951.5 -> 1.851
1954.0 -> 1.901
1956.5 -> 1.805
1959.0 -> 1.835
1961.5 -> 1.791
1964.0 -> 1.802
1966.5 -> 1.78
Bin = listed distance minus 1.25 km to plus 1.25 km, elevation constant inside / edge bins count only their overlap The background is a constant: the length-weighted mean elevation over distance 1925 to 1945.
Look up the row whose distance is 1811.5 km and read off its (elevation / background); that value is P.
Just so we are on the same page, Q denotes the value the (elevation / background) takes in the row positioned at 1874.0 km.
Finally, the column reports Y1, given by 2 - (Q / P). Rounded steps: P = 1.16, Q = 1.20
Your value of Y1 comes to 0.96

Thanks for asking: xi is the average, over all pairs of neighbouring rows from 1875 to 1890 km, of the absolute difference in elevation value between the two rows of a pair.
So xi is 0.103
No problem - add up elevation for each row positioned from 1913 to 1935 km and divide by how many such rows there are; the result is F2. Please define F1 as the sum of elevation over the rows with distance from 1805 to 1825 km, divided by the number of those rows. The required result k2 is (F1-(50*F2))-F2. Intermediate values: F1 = 2.07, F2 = 1.84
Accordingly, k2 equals -92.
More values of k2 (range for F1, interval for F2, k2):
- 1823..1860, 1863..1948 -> -96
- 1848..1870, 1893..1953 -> -93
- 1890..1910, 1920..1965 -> -90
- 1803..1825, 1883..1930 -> -97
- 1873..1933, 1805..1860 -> -102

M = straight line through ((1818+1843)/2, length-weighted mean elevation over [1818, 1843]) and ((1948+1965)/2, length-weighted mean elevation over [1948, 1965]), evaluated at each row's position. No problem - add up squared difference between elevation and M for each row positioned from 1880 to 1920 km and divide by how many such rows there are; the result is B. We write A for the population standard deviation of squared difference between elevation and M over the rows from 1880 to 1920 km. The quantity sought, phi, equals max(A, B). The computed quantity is 0.0251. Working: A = 0.025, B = 0.016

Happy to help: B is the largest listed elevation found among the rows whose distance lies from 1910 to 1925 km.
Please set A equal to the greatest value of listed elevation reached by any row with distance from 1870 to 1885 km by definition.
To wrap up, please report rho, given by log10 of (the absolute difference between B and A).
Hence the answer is -0.54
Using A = 2.249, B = 1.959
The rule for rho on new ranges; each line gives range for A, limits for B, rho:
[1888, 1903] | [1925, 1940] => -0.67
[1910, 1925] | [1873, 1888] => -0.54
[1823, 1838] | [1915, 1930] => -0.67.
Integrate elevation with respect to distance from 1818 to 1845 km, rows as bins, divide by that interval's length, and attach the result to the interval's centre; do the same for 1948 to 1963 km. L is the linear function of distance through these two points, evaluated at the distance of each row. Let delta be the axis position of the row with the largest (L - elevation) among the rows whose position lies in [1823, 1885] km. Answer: 1864.0 km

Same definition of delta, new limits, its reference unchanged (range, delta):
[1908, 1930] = 1919.0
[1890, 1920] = 1919.0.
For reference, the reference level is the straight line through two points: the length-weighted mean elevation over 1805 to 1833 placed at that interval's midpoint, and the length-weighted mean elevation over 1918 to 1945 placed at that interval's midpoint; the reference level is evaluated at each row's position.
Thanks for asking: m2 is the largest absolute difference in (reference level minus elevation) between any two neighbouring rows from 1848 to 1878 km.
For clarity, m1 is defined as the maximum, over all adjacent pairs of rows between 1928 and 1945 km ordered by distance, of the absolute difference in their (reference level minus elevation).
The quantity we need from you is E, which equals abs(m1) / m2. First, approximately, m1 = 0.11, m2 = 0.18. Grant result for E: 0.61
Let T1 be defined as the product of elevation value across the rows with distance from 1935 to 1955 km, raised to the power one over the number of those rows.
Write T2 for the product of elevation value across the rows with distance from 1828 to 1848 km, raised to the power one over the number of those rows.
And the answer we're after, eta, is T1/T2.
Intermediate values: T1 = 1.788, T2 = 2.01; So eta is 0.89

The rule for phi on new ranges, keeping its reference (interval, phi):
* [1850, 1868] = 0.0114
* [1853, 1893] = 0.0263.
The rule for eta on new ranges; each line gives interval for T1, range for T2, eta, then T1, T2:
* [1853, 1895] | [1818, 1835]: 0.96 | 2.027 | 2.11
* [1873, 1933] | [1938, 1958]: 1.10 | 1.972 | 1.80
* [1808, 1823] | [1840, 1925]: 1.05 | 2.072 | 1.98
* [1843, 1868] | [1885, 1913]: 0.99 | 1.960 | 1.97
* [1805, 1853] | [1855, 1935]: 1.04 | 2.042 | 1.96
